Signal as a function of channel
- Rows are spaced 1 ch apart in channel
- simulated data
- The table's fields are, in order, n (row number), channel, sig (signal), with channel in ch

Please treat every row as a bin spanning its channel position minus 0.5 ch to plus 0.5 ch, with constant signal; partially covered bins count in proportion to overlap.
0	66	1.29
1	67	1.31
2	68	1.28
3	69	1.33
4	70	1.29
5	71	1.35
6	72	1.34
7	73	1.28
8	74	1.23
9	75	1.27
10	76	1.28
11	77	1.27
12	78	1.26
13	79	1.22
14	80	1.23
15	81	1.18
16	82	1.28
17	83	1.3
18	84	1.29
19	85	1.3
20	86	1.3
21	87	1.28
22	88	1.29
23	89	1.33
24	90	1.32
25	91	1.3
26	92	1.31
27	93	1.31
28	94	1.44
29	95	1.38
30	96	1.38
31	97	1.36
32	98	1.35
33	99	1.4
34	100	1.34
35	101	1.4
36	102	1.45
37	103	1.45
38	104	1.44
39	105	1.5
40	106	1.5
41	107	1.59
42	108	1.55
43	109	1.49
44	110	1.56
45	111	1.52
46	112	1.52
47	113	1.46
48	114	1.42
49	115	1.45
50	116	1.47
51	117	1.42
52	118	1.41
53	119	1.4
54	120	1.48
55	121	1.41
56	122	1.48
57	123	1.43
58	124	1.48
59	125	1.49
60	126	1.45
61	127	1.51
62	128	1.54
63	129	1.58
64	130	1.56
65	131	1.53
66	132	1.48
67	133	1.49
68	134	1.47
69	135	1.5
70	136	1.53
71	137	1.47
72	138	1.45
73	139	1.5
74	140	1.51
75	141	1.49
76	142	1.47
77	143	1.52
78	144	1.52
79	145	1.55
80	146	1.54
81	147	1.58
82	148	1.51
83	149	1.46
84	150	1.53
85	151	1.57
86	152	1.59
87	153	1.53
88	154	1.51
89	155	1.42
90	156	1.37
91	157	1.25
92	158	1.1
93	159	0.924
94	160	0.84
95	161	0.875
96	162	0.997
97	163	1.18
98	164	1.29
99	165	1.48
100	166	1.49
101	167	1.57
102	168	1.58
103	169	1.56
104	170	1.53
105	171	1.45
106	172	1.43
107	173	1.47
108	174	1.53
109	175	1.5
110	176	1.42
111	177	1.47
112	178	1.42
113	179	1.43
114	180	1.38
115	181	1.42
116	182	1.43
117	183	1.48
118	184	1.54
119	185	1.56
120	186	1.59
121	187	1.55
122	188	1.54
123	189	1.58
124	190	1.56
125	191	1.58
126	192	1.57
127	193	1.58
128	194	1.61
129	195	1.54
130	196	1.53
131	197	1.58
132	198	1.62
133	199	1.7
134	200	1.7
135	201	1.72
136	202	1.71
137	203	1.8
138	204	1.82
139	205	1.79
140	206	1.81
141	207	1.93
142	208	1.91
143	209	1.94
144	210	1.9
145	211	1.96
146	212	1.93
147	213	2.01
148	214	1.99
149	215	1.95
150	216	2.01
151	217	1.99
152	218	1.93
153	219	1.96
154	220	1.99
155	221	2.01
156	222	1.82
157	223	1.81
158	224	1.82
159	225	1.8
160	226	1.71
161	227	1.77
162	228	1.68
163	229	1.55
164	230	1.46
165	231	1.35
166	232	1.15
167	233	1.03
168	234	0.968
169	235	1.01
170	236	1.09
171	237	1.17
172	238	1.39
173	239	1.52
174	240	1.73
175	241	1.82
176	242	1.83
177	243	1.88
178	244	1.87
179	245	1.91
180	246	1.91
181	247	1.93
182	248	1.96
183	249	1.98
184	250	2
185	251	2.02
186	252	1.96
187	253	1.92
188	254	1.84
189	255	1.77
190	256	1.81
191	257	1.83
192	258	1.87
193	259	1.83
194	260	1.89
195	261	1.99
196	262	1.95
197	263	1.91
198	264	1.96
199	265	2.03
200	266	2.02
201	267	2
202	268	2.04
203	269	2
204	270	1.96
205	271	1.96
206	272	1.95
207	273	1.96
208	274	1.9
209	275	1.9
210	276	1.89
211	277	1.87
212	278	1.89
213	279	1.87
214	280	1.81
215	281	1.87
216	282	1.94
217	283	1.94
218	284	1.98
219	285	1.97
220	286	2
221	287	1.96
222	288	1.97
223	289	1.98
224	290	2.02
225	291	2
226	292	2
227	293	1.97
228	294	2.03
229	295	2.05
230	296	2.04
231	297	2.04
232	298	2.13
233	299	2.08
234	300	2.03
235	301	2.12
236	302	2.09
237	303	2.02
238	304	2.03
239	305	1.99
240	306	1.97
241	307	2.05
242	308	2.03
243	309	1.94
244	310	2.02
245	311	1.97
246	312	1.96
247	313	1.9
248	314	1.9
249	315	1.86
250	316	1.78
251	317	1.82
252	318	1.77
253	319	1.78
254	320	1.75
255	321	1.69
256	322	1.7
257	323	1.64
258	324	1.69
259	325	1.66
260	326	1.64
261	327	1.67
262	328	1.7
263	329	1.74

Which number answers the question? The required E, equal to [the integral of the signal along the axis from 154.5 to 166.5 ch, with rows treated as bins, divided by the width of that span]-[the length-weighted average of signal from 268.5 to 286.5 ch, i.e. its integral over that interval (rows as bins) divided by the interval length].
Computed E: -0.7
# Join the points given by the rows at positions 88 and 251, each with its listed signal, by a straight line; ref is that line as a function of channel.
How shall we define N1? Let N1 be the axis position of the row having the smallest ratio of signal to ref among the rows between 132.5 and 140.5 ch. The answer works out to 138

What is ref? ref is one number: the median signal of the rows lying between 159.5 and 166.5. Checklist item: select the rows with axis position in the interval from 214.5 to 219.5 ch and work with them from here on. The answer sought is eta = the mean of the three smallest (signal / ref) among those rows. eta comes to 1.65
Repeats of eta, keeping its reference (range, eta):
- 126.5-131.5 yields 1.29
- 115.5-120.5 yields 1.19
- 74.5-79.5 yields 1.06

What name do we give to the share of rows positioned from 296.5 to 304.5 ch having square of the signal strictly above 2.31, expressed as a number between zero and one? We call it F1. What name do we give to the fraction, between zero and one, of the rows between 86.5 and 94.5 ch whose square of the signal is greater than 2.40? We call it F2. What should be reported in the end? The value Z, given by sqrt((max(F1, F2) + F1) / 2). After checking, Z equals 1.0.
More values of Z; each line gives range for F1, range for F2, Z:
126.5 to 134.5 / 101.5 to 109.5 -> 0.7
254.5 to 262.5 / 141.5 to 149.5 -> 1.0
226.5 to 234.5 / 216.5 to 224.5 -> 0.8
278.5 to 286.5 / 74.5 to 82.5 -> 1.0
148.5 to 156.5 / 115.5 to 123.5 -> 0.7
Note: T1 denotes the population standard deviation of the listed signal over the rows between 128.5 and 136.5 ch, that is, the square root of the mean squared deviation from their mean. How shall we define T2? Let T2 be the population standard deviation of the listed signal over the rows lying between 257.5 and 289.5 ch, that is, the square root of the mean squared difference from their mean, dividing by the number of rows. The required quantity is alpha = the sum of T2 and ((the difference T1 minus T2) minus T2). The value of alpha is -0.02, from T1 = 0.037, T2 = 0.057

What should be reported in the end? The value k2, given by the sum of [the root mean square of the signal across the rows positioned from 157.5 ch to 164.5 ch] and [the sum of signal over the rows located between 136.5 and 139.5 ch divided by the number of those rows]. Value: 2.5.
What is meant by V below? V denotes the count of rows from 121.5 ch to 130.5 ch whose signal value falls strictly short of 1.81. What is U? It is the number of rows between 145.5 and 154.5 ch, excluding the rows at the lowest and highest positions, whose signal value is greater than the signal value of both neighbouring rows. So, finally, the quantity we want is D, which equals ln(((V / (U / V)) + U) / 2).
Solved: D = 3.1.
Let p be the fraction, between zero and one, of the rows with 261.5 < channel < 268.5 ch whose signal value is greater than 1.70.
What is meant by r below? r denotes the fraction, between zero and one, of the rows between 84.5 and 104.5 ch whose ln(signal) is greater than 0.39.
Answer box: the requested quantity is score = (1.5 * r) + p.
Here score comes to 1.0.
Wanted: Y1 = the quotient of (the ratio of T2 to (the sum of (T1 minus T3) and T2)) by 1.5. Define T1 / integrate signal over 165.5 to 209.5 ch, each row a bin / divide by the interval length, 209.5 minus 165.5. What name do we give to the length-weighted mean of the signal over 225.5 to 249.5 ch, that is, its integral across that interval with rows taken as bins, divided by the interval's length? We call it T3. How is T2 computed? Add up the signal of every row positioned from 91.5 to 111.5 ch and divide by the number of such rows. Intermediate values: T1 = 1.59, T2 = 1.44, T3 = 1.57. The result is 0.66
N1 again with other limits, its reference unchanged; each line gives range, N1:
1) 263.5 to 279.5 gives 279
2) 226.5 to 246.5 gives 234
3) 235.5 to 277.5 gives 236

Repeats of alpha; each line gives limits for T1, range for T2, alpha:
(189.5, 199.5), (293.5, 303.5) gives 0.01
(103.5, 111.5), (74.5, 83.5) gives 0.01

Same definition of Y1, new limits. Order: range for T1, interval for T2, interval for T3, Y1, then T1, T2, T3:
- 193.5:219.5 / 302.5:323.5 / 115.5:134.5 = 0.56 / 1.82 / 1.88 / 1.48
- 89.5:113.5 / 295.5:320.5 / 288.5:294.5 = 0.94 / 1.43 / 1.96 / 2.00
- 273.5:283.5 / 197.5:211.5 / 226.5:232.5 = 0.55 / 1.89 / 1.81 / 1.49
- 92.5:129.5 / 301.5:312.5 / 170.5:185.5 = 0.67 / 1.45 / 2.01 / 1.46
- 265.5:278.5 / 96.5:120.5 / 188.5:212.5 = 0.58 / 1.95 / 1.46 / 1.72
